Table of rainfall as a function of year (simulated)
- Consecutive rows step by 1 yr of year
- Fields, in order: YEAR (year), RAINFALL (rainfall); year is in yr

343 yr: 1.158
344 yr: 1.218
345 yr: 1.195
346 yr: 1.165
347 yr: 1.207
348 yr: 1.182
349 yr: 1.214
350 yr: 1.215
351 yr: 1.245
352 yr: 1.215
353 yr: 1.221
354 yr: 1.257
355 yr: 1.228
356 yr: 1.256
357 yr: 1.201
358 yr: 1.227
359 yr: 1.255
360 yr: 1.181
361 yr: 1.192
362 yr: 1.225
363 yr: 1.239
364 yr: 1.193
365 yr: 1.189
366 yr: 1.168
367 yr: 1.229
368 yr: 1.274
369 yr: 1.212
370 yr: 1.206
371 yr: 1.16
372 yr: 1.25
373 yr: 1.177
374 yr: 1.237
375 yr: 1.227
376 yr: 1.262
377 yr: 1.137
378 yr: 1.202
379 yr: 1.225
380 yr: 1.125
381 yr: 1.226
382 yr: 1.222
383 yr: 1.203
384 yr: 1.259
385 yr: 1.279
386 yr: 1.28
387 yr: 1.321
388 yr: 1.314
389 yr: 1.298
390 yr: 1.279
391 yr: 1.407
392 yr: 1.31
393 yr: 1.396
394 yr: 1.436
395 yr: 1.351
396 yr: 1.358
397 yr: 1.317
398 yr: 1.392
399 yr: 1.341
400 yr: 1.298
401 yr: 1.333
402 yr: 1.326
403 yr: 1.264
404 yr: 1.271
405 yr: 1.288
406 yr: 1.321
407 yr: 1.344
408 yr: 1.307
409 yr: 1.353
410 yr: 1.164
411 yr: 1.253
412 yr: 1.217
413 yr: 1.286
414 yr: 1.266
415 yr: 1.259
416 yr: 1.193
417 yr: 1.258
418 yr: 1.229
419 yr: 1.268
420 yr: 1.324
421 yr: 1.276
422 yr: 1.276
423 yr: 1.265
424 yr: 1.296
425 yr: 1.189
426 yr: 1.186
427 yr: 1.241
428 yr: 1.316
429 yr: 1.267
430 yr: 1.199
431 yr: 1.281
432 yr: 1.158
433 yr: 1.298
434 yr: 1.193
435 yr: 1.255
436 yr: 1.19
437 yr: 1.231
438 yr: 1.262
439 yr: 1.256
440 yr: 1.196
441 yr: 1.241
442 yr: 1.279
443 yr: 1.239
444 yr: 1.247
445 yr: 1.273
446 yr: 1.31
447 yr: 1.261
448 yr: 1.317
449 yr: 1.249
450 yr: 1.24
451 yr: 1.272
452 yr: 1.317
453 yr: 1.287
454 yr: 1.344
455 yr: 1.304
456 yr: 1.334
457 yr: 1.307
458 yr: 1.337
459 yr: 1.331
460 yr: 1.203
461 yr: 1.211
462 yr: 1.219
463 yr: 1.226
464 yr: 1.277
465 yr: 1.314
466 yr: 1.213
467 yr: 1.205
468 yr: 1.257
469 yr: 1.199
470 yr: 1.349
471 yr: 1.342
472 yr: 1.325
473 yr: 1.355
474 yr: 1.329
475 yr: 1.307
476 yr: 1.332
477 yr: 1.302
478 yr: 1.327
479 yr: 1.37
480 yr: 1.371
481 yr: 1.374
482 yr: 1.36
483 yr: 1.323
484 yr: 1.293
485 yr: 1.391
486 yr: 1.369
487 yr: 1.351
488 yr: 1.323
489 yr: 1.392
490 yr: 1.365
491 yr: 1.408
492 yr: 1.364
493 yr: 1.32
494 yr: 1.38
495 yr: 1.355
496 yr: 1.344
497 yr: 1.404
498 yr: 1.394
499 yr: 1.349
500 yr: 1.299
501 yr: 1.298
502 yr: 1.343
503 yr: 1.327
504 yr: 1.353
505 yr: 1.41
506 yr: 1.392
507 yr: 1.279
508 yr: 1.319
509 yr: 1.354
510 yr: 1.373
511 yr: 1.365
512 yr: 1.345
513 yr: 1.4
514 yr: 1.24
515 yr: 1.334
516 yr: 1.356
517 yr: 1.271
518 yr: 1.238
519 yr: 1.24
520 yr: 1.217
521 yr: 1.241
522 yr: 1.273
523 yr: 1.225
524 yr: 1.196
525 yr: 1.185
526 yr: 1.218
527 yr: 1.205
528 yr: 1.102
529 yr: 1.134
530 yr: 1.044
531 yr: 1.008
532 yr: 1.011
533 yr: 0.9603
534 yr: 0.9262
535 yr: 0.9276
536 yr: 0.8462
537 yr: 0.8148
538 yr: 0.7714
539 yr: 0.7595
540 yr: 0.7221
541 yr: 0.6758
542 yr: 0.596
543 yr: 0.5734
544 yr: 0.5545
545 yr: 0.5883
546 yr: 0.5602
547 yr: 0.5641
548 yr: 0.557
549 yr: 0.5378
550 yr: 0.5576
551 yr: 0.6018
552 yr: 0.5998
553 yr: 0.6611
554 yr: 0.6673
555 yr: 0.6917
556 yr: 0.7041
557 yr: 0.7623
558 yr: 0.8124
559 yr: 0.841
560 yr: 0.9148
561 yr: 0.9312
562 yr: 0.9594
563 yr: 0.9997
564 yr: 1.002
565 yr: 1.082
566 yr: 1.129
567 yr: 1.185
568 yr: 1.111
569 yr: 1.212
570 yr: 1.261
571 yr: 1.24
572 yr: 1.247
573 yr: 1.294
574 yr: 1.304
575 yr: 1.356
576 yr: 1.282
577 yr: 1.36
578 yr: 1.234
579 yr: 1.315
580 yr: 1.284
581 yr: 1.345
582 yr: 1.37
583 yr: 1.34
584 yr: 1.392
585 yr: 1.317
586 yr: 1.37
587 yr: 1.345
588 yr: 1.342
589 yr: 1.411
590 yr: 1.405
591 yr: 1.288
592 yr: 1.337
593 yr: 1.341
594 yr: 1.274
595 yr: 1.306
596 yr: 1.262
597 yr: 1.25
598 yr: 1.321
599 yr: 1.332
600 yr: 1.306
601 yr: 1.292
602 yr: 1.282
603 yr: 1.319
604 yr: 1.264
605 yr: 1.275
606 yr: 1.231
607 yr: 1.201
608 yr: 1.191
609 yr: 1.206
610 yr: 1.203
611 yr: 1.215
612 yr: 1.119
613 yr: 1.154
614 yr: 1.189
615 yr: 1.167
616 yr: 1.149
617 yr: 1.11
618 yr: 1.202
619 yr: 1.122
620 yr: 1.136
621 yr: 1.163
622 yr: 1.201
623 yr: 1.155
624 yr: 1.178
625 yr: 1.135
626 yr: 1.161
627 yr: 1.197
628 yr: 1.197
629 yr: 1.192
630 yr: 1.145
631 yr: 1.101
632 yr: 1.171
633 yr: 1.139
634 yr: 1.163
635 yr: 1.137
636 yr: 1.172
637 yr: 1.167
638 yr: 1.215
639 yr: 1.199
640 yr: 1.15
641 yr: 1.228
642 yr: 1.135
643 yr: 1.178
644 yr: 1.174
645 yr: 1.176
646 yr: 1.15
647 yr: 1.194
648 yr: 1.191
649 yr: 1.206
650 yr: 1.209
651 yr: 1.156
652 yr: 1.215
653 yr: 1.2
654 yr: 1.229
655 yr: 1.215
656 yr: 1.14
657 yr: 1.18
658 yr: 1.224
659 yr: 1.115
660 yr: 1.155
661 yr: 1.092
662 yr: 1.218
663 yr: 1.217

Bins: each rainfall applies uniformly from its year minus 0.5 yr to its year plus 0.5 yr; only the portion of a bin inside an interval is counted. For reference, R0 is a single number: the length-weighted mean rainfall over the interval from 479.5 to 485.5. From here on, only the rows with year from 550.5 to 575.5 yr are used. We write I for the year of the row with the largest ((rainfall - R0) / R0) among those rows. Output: 575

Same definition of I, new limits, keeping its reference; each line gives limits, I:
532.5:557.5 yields 533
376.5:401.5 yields 394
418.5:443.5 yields 420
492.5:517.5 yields 505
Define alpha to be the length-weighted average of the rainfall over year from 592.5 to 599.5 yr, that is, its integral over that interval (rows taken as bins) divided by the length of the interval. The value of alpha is 1.298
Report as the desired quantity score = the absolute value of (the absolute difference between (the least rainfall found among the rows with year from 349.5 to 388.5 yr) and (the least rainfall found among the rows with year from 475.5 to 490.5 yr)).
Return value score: 0.17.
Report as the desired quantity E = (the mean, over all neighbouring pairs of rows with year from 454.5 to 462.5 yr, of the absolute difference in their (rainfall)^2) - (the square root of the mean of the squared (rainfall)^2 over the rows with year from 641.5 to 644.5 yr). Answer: -1.27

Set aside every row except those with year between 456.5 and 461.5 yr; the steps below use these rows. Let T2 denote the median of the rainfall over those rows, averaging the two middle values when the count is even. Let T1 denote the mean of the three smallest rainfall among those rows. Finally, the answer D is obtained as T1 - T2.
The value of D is -0.067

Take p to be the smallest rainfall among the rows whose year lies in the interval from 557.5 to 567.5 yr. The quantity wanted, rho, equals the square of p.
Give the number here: 0.66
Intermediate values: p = 0.8124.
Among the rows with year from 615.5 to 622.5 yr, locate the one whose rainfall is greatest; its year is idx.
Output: 618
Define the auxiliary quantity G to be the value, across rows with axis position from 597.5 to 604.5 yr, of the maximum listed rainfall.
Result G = 1.332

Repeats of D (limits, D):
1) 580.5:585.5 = -0.011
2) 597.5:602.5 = -0.013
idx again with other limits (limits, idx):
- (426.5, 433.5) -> 428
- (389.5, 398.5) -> 394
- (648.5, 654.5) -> 654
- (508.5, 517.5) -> 513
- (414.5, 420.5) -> 420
